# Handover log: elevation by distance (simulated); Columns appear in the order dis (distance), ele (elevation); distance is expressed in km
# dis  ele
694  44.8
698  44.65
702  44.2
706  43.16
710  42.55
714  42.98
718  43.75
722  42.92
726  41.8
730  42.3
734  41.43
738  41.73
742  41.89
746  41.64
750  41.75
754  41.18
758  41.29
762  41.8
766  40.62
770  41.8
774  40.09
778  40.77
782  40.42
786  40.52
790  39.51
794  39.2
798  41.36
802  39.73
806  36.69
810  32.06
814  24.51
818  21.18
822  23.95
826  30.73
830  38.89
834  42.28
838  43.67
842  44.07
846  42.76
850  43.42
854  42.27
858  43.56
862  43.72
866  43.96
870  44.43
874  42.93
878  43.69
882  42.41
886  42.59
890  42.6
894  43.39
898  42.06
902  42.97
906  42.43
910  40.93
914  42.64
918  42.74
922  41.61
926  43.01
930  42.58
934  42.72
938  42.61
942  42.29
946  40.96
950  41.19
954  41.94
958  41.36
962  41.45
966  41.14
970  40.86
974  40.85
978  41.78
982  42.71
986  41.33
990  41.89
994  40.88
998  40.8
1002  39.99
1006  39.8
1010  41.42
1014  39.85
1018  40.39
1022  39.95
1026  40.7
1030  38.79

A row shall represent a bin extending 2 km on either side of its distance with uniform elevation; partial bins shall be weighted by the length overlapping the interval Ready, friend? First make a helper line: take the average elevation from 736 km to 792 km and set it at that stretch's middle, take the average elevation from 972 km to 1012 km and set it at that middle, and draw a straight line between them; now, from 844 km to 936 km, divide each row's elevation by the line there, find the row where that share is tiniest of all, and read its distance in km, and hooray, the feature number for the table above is 910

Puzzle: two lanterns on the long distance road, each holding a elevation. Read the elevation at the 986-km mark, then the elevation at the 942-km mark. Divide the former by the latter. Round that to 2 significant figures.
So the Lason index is 0.98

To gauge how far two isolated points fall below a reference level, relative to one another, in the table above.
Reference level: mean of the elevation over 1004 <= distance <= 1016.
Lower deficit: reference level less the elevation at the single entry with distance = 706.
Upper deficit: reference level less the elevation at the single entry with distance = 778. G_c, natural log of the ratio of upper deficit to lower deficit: -1.9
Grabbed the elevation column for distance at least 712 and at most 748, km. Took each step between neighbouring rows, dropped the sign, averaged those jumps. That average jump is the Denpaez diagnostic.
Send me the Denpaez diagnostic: 0.6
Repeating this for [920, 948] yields 0.6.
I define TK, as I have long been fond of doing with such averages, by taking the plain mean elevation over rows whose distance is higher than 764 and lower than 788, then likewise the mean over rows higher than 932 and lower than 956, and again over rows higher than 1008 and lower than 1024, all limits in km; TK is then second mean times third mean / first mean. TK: 42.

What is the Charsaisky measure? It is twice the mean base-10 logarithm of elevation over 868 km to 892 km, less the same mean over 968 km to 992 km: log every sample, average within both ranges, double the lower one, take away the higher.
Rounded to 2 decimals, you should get 1.65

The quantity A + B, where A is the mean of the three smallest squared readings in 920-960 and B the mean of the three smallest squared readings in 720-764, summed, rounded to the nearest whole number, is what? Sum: 3401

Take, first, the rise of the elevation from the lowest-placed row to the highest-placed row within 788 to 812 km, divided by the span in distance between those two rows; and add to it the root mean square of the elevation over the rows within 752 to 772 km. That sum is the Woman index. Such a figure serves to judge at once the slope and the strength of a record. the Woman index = 41.0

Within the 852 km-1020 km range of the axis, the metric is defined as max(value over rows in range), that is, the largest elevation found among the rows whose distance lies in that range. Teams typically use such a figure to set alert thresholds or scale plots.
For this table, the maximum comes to 44.43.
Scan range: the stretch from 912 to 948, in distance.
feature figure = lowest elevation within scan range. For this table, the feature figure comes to 40.96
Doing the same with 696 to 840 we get 21.18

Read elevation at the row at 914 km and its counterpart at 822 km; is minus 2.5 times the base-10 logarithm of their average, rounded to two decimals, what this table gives -3.81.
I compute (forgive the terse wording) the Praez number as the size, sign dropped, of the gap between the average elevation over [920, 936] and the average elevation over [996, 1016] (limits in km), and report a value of 2.1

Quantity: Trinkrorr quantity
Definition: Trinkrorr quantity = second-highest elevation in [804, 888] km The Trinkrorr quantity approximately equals 44.07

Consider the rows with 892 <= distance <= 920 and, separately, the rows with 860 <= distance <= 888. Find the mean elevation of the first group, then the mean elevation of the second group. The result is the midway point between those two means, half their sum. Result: 42.9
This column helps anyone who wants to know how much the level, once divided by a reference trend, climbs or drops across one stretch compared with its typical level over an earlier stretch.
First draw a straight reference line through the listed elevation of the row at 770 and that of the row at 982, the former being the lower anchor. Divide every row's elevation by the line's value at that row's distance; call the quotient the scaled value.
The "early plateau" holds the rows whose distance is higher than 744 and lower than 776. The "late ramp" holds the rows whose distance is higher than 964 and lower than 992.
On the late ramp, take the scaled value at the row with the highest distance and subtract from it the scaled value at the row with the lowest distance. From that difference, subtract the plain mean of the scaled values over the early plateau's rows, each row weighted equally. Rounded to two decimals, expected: -0.97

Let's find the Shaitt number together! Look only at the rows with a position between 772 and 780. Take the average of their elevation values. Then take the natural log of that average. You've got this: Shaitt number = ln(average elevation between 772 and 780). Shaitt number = 3.70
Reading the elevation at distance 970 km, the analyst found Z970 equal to 40.86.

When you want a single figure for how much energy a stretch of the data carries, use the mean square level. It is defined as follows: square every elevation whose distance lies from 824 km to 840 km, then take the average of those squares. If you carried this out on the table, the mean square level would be 1538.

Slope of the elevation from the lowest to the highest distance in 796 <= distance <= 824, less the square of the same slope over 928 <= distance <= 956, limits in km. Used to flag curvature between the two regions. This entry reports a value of -0.73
